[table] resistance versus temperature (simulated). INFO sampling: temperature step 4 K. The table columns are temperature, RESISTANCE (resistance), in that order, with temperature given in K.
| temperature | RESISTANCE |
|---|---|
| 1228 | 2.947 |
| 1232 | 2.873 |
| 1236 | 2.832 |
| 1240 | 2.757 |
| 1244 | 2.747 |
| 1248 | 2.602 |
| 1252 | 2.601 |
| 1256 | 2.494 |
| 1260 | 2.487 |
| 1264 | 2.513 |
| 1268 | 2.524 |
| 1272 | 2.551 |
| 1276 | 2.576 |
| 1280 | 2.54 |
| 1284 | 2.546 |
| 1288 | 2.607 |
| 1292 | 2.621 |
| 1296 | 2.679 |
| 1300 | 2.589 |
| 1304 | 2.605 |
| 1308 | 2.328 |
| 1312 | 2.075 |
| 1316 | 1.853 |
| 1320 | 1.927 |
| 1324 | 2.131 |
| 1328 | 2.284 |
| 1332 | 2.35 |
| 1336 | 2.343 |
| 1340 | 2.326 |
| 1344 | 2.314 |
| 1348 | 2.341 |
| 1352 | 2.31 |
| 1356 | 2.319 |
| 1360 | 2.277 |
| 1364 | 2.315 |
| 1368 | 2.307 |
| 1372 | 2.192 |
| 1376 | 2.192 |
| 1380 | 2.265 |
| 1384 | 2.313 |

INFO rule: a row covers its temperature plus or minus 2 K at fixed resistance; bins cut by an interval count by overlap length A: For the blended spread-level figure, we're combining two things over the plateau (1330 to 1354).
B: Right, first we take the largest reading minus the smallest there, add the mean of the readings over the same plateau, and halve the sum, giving 1.19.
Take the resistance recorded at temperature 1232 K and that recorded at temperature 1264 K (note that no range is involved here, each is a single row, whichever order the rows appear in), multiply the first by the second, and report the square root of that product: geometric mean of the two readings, 2.69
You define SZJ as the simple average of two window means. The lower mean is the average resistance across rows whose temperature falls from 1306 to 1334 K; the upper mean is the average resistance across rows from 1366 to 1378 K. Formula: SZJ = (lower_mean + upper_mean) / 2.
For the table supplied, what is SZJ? 2.18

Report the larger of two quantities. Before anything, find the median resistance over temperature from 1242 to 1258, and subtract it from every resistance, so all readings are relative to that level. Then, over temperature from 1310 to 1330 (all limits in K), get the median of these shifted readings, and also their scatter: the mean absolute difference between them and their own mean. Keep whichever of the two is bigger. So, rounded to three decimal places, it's 0.131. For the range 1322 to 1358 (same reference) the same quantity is 0.042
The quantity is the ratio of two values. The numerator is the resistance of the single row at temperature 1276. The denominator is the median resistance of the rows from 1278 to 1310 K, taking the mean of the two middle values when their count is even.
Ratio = 0.99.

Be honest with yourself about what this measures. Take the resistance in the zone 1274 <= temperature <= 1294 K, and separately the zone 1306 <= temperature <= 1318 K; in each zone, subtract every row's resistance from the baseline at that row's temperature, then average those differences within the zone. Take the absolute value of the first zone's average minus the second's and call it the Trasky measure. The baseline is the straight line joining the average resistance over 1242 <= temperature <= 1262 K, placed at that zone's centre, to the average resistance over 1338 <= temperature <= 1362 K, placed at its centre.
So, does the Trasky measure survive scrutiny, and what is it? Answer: 0.4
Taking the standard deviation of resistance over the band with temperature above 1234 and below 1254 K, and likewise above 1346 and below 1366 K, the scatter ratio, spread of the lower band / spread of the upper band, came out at 4.4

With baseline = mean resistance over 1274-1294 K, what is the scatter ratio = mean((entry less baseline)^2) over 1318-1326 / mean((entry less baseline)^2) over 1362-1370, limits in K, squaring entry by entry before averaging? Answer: 4.4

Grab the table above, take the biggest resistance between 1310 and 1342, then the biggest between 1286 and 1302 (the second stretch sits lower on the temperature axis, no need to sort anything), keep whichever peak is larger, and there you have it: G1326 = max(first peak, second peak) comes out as 2.68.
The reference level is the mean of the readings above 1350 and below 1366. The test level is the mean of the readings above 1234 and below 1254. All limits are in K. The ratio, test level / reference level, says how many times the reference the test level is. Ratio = 1.17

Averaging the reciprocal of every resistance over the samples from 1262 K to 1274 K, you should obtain 0.395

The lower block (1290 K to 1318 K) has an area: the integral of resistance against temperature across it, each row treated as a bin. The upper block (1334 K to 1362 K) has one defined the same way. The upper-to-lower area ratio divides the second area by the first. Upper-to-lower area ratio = 0.969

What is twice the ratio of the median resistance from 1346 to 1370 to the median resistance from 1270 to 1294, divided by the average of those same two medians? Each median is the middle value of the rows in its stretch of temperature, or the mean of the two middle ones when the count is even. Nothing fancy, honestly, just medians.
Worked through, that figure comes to 0.740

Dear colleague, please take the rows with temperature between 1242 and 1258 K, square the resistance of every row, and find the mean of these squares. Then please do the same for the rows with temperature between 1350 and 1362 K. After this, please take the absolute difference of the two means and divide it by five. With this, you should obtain 0.31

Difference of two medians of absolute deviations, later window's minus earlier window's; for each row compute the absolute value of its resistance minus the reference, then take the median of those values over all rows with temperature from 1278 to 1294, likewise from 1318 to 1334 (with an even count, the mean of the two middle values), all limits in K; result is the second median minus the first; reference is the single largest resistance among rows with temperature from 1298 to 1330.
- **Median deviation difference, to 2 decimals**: 0.36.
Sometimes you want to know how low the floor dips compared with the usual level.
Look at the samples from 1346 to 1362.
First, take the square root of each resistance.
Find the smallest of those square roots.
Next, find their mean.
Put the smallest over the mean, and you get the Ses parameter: 0.992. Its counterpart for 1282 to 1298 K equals 0.987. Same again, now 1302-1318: 0.916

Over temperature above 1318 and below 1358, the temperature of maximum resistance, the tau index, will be 1332 K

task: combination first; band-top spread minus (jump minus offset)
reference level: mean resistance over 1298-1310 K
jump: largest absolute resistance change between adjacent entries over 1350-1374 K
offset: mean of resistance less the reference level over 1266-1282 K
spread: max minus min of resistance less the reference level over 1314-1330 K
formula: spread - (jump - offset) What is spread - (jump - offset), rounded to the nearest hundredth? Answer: 0.36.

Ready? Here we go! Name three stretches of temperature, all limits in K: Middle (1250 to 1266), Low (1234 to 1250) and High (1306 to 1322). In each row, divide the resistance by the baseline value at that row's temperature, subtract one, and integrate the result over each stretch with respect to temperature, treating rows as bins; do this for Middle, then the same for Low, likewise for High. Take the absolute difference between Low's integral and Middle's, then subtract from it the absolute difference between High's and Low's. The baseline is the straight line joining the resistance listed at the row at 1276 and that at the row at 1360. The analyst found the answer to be -1.9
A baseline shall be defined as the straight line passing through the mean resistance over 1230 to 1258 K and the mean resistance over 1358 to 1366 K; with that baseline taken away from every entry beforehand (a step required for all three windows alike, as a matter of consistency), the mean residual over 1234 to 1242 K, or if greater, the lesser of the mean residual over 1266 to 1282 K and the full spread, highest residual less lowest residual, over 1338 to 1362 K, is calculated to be 0.073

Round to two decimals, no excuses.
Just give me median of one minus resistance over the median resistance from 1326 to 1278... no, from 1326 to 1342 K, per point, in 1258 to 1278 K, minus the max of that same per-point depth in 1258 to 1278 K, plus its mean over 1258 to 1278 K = -0.10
